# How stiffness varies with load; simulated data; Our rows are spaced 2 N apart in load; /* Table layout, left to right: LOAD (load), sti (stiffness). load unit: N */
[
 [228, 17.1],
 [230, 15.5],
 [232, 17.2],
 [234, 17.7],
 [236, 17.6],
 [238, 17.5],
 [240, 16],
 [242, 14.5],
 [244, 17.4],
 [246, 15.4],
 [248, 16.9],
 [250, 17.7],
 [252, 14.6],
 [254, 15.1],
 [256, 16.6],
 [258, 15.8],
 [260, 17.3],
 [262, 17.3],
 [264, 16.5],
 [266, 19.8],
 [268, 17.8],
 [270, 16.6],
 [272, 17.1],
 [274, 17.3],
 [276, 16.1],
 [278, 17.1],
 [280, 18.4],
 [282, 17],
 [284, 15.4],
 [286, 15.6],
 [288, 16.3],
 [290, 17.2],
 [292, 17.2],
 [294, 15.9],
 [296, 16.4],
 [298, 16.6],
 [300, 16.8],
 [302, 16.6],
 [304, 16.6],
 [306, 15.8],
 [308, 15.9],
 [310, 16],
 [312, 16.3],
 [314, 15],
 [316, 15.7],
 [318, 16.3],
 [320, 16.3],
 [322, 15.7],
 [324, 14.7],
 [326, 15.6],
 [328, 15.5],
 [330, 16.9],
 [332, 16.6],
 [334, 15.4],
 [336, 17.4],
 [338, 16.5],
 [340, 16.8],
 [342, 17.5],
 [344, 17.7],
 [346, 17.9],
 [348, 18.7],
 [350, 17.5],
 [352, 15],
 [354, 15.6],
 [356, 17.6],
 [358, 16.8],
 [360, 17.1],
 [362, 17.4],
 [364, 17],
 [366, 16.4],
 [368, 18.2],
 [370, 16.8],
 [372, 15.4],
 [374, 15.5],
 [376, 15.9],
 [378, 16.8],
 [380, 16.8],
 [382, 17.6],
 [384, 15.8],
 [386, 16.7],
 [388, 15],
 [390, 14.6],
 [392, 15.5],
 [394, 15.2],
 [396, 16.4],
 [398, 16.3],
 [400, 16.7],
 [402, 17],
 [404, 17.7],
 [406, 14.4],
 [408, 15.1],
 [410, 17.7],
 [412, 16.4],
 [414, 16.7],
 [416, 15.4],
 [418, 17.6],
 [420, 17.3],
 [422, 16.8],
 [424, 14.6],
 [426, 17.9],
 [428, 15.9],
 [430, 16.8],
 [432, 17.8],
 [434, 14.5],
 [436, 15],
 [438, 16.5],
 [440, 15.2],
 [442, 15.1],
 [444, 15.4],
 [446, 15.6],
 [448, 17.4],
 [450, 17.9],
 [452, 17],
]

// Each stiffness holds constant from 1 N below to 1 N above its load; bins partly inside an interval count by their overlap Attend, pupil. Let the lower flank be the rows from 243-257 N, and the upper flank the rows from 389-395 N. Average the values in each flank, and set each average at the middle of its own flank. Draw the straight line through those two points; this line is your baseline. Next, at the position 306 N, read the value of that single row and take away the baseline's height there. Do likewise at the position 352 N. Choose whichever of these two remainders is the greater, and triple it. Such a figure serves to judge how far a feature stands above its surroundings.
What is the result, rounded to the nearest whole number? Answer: 0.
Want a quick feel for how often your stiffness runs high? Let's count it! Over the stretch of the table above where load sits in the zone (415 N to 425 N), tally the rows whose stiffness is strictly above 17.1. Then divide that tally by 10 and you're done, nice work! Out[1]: 0.20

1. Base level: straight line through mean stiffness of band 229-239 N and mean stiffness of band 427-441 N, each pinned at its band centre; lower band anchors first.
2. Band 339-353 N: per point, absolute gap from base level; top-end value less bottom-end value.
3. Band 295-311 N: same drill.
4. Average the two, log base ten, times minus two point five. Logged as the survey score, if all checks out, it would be 0.36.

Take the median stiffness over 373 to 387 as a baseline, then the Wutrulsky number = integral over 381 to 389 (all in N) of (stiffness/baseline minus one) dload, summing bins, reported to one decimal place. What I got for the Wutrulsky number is -0.2 N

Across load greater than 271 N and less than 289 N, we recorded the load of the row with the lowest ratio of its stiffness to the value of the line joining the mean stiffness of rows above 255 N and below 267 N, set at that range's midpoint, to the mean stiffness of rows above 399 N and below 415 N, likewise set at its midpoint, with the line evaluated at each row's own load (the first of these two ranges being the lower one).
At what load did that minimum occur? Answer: 284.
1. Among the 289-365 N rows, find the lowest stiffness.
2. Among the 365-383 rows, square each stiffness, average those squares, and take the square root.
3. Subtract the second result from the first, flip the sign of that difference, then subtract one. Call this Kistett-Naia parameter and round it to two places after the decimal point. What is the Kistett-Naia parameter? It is 0.92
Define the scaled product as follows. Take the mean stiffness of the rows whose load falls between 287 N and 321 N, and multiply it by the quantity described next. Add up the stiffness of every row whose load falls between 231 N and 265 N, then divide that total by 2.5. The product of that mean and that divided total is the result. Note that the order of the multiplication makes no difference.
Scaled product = 1831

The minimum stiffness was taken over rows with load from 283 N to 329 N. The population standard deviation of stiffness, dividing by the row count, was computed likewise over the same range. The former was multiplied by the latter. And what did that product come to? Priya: 9.1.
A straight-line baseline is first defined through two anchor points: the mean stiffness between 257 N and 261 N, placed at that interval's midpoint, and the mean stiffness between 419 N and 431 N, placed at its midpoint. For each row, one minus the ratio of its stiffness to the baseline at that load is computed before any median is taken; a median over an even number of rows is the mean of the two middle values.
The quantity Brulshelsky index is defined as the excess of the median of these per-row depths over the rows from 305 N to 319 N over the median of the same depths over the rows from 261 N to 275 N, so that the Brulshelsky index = 0.08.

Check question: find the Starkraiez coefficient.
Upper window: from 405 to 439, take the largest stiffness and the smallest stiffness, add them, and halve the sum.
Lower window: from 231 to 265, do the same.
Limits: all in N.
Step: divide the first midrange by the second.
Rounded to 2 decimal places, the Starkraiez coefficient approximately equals 1.00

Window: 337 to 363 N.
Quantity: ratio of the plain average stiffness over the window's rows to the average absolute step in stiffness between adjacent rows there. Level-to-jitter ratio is 21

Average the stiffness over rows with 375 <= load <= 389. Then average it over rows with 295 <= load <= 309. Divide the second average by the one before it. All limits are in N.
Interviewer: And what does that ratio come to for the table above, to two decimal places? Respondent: 1.00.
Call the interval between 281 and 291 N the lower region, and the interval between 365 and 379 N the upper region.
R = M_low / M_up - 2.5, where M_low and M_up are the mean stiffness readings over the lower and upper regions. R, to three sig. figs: -1.51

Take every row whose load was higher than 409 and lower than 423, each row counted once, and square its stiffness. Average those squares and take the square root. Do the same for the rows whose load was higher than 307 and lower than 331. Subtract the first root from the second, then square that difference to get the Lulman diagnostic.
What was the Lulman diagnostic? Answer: 1.0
